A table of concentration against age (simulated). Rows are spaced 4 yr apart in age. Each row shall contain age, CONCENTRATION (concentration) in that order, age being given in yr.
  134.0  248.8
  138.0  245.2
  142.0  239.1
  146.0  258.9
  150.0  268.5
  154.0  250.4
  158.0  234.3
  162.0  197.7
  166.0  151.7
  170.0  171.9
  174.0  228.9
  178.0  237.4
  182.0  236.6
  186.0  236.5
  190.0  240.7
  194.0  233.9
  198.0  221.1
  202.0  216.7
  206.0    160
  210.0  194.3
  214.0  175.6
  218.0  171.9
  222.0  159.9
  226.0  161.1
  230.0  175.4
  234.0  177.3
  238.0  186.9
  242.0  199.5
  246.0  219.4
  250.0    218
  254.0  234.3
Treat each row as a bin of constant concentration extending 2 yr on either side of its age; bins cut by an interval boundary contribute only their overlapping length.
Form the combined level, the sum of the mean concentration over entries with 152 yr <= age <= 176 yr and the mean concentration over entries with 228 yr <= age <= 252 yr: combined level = 402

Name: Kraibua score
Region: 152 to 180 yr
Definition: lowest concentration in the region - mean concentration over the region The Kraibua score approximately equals -59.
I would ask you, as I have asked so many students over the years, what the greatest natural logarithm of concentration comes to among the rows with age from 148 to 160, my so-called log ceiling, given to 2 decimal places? 5.59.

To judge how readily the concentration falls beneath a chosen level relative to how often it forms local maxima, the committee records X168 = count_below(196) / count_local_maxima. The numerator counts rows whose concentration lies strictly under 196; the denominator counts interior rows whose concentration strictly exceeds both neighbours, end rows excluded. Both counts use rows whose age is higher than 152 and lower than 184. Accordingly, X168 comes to 2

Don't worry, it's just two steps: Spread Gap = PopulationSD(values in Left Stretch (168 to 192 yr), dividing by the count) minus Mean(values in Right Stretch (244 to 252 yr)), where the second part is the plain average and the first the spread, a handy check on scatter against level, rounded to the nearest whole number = -195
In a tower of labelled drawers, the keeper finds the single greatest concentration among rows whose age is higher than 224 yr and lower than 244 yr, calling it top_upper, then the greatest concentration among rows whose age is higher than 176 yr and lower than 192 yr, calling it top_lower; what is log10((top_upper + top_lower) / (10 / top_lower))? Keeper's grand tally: 4.03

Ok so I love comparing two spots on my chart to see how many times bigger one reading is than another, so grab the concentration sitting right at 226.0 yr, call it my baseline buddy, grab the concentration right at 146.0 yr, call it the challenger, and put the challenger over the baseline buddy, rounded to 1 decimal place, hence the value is 1.6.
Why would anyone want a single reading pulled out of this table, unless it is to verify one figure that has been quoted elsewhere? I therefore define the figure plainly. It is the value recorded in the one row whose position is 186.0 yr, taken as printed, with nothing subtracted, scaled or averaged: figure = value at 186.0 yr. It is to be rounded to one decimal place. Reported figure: 236.5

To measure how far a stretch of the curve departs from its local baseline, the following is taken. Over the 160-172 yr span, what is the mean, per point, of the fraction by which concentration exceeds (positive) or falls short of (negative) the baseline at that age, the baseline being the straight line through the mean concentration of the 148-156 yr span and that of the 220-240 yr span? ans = -0.29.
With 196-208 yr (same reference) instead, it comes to -0.02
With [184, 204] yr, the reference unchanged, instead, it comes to 0.08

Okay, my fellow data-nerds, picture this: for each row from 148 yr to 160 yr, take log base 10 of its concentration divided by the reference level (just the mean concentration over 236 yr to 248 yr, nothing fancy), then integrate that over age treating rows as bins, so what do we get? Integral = 1.1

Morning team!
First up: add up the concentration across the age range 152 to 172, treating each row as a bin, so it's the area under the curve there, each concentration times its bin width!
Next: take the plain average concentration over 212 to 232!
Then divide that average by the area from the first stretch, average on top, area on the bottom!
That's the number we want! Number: 0.042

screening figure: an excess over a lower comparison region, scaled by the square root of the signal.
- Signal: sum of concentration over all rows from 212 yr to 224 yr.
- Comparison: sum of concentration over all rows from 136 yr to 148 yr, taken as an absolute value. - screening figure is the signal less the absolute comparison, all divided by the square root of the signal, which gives -10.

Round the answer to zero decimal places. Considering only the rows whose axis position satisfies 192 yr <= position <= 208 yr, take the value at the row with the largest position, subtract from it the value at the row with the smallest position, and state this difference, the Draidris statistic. -74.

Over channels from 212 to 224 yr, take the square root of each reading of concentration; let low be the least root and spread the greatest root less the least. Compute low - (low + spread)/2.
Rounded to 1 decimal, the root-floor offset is 6.0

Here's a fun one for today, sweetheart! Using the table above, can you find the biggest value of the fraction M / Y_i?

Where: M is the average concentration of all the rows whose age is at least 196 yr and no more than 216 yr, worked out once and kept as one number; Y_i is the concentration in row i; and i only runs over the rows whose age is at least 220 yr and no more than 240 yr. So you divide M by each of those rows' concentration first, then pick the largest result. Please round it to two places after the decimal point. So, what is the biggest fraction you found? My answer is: 1.21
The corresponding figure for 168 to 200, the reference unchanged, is 1.13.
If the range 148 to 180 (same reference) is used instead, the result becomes 1.28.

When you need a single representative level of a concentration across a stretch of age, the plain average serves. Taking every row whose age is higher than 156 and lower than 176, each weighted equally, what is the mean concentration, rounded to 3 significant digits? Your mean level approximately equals 197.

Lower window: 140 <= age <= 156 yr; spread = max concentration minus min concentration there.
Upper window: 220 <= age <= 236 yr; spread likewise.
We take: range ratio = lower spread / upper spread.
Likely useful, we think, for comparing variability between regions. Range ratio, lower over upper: 1.69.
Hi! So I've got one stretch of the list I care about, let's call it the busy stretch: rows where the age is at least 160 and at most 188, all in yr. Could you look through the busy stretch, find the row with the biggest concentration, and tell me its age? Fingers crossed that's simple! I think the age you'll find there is 178.0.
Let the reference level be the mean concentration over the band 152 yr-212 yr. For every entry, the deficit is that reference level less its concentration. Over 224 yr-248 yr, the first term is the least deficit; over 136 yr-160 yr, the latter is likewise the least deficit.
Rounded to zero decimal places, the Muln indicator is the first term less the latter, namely 49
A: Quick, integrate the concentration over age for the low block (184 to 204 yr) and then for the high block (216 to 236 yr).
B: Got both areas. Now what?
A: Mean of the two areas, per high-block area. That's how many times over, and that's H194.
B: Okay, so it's 1.18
